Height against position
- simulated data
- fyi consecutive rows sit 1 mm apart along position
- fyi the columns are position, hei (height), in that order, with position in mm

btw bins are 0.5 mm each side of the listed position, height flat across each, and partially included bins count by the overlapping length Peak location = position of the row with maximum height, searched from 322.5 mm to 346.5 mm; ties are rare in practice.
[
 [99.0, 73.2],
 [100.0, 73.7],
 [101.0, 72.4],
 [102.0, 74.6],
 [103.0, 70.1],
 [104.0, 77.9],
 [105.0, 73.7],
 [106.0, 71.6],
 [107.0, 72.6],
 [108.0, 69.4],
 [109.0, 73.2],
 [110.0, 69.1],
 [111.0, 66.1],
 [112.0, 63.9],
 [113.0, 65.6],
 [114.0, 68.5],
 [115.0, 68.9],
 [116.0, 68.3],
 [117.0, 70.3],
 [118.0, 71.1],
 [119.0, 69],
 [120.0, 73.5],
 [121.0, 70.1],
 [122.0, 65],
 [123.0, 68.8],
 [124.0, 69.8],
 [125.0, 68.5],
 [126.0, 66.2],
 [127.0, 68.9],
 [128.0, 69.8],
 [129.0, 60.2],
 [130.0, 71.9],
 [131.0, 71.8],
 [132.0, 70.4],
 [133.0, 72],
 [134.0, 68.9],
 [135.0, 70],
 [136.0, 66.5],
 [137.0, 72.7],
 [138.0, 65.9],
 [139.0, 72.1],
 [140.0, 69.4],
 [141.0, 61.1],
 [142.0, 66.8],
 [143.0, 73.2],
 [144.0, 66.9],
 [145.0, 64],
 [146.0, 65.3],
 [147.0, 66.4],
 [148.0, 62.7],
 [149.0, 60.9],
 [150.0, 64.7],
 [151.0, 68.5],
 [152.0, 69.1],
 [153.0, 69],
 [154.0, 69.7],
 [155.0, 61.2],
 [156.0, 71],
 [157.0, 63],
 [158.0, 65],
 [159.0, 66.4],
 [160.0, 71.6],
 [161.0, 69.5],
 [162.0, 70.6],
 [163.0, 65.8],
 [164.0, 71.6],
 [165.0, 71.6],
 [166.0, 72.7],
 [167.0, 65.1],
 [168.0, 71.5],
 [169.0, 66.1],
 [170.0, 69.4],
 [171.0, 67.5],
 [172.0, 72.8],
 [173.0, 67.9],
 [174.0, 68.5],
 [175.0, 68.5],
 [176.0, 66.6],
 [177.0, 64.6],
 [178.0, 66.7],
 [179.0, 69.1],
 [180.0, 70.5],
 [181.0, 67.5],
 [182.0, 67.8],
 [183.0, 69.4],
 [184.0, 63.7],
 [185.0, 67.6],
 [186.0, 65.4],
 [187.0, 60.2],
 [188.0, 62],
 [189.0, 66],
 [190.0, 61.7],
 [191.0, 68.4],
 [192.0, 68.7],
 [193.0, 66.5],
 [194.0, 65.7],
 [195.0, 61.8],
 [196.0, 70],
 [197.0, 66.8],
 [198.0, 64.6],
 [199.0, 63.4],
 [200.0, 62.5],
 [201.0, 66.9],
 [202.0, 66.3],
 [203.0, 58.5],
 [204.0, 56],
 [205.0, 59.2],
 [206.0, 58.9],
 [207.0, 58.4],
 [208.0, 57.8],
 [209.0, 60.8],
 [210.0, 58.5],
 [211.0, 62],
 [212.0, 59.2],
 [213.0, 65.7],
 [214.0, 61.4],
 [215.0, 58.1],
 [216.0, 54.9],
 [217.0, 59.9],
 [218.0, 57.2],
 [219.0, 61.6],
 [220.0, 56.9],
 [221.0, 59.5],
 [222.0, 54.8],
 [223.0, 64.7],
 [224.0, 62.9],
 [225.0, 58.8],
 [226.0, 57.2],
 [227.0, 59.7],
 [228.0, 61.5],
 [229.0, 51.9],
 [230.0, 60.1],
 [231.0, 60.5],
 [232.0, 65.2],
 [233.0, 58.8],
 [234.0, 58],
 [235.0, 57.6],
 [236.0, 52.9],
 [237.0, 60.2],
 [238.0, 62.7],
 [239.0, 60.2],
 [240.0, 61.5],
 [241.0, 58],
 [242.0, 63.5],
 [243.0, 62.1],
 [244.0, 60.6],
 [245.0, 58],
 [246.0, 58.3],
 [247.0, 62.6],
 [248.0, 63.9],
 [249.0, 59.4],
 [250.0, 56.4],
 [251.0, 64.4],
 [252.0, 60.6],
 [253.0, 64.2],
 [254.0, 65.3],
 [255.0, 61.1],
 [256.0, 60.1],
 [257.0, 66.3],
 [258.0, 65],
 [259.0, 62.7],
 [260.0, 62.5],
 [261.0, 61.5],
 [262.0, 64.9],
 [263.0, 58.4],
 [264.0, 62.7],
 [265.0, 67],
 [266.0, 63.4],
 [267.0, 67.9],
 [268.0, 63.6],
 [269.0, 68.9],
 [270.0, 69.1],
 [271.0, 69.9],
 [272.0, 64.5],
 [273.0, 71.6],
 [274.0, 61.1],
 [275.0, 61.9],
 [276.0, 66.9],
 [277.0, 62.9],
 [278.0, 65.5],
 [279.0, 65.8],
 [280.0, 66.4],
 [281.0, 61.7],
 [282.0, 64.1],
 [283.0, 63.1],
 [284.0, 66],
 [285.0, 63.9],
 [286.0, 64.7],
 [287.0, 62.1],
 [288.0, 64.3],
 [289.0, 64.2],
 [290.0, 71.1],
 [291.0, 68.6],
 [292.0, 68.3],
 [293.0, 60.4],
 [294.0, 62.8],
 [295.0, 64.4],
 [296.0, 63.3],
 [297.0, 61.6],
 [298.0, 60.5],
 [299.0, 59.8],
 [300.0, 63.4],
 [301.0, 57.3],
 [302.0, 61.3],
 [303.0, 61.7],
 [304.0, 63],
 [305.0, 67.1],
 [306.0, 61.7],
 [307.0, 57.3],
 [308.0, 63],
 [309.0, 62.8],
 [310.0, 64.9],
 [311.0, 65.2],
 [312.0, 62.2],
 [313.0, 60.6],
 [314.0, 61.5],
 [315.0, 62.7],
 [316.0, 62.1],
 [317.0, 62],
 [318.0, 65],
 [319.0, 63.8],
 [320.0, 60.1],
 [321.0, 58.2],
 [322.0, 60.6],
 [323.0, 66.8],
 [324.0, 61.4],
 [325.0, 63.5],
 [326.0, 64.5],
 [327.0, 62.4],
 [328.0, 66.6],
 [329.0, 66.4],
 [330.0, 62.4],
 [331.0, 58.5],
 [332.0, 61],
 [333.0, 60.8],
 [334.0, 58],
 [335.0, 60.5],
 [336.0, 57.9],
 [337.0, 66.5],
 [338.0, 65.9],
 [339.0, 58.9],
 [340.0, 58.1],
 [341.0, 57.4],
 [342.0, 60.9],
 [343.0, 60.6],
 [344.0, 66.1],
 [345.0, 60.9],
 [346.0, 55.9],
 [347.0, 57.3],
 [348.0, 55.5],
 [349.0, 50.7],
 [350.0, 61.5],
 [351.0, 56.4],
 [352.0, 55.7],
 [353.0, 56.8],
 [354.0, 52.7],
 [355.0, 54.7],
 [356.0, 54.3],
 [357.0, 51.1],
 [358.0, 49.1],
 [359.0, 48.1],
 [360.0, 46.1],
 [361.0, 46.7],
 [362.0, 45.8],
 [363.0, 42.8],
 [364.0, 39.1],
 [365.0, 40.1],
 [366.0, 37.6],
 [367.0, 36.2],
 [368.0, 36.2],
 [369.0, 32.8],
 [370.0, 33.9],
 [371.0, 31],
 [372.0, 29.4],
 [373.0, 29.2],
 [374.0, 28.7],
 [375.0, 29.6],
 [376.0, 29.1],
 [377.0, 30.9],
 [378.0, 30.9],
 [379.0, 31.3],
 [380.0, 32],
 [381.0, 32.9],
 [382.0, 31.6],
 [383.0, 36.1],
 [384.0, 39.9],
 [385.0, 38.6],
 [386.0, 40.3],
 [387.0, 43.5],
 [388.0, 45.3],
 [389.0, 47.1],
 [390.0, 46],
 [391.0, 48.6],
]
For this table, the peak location 323.0 mm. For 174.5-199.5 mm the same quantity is 180.0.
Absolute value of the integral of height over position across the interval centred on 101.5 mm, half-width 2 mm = 291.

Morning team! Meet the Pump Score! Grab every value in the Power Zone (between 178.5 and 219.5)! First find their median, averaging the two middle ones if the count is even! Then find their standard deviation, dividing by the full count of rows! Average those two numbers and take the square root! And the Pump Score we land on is 5.78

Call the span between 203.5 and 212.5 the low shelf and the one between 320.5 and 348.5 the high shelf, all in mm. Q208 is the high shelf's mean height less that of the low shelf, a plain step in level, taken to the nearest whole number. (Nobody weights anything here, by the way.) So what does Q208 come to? 2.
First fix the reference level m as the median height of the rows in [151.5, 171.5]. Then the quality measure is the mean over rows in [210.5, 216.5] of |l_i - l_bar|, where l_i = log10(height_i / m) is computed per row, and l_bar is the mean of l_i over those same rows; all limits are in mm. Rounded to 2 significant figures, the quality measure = 0.020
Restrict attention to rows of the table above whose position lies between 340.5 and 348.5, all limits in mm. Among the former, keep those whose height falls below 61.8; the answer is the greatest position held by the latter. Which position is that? 348.0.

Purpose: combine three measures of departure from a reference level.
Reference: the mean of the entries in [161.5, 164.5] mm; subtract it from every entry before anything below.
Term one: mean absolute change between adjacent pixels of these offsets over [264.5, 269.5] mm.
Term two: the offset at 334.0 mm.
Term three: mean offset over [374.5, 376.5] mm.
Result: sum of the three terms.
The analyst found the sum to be -47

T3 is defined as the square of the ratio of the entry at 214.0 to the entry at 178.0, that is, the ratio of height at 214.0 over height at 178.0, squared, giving 0.85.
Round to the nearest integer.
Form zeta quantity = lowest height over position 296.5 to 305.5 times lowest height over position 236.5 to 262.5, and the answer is 3232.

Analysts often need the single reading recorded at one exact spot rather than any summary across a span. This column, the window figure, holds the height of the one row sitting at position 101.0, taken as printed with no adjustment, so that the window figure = 72.4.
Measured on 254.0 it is 65.3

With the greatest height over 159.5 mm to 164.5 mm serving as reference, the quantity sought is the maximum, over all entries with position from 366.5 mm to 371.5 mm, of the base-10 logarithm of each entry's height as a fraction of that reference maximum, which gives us -0.30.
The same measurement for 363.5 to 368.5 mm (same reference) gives -0.25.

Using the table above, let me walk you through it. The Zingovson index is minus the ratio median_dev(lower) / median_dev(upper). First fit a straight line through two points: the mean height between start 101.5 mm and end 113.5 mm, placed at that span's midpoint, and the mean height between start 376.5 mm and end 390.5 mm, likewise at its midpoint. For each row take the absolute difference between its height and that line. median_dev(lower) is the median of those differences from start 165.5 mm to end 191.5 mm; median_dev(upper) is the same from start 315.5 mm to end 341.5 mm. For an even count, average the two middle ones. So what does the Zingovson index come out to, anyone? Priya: -0.31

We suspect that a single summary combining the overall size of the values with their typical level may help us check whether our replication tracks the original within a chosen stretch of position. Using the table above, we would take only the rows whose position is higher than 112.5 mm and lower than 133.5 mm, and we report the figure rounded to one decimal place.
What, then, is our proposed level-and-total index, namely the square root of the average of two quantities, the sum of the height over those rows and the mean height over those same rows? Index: 27.5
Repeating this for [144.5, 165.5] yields 27.2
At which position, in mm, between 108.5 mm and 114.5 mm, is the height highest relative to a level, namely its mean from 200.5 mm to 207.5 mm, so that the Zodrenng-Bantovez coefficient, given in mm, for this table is 109.0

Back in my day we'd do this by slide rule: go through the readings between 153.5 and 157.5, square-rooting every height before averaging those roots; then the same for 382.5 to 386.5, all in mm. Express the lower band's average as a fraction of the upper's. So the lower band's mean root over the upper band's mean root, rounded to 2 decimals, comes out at 1.31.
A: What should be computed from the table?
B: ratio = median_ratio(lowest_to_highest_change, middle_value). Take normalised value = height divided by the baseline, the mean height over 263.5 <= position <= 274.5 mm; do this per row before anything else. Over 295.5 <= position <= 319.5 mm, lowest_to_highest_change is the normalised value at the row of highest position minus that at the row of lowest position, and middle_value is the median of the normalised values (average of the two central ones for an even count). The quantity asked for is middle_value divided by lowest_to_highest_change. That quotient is 124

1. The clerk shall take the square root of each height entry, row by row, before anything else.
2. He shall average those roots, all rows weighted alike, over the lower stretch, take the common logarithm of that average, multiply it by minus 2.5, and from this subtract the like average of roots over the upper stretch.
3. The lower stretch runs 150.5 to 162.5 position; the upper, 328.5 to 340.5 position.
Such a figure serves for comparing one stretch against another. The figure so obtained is -10.1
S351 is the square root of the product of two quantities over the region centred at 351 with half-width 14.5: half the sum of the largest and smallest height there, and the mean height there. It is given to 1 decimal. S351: 53.6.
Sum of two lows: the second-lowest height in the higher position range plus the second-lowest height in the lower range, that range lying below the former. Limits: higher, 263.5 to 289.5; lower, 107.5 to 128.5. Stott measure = 127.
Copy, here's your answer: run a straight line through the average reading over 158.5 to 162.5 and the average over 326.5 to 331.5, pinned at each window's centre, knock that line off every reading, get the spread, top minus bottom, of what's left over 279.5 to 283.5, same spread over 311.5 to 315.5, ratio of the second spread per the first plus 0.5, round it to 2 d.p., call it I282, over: 0.97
